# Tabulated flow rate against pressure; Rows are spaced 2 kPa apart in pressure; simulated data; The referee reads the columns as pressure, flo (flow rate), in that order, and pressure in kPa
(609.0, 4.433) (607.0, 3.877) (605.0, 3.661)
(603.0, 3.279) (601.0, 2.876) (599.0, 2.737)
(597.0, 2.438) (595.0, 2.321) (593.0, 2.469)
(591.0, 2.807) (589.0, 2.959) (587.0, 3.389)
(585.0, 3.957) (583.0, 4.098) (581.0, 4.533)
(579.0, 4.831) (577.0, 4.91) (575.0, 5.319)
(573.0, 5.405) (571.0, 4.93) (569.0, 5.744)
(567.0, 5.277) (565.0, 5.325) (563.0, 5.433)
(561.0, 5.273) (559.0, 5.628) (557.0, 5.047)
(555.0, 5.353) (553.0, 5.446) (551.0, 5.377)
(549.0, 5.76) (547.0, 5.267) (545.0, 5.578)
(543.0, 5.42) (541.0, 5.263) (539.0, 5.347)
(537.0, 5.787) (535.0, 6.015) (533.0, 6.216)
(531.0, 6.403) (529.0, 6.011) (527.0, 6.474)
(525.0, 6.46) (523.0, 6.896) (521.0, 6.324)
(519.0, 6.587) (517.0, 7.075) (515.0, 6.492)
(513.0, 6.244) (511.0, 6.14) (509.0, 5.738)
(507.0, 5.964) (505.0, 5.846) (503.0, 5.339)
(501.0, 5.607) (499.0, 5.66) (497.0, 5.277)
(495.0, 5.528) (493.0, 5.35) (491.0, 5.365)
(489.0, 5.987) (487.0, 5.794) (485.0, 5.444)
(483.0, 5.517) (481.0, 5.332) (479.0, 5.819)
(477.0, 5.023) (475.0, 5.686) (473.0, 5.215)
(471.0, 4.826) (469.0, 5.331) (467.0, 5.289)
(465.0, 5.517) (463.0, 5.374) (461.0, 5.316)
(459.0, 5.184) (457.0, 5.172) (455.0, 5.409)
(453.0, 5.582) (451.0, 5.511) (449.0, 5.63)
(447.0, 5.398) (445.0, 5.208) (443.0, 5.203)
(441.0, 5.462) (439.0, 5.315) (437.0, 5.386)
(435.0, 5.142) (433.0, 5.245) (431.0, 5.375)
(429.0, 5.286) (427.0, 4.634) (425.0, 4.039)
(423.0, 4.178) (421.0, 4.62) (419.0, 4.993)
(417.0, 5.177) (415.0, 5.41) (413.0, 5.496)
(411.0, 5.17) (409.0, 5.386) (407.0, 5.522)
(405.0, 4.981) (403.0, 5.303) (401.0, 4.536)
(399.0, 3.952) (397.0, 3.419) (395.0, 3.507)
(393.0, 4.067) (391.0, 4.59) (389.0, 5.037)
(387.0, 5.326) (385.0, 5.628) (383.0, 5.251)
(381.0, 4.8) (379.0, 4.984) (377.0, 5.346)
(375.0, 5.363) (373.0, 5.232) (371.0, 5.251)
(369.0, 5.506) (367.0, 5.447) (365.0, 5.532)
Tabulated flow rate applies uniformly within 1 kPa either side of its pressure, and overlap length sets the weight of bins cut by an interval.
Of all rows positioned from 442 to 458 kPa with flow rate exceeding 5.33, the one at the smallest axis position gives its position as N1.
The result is 447.0 kPa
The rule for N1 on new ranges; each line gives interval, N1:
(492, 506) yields 493.0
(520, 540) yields 521.0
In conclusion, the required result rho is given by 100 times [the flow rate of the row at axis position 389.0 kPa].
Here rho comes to 504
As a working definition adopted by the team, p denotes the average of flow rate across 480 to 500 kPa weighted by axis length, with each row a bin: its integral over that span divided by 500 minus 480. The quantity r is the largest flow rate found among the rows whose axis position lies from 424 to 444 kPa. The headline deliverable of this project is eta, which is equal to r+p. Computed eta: 11.0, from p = 5.53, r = 5.462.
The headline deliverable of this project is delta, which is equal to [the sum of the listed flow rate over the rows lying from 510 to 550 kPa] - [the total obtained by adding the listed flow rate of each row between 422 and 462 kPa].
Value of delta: 18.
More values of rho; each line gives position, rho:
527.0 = 647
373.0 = 523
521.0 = 632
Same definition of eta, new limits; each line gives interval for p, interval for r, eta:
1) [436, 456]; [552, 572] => 11.2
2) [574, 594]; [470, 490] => 9.9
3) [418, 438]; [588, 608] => 8.8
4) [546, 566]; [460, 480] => 11.2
